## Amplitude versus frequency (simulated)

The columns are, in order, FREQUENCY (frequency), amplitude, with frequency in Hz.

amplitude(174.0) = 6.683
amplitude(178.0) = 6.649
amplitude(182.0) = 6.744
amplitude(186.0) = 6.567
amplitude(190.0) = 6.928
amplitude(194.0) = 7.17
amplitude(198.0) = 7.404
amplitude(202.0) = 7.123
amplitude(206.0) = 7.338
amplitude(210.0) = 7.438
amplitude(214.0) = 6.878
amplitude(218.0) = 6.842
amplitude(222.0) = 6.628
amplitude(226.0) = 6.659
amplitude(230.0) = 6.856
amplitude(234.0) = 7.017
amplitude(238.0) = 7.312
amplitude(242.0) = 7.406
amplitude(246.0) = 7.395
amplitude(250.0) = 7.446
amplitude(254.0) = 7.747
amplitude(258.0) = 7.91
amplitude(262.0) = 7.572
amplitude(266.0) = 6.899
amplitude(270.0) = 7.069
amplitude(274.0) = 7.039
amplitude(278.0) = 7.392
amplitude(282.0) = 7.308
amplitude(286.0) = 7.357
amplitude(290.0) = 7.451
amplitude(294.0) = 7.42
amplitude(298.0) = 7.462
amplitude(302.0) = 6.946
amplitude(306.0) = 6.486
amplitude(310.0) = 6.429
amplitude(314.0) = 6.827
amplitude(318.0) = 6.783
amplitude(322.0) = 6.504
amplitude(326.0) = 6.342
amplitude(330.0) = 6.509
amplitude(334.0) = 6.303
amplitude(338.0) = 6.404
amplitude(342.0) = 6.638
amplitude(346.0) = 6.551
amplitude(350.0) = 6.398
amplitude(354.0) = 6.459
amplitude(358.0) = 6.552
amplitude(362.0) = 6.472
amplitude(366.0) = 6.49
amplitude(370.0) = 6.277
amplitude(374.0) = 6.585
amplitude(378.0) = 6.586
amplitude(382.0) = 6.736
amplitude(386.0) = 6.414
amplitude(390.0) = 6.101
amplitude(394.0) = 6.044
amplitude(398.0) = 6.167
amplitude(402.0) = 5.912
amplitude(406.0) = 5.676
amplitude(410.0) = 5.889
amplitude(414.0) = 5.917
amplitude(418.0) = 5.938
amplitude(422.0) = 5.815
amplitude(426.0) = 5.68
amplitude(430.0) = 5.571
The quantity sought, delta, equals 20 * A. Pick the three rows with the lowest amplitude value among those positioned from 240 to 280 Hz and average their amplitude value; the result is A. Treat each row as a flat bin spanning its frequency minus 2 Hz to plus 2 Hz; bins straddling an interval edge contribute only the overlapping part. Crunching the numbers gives 140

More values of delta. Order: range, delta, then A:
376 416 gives 117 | 5.83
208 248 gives 134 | 6.71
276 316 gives 132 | 6.58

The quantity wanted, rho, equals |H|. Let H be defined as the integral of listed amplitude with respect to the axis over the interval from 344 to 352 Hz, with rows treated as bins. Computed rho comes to 52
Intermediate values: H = 51.8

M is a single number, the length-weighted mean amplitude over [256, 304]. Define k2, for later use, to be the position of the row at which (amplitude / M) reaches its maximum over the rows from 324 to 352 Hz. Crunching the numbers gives 342.0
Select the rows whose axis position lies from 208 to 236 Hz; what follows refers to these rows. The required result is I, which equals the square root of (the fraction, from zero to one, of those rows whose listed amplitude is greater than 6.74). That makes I 0.8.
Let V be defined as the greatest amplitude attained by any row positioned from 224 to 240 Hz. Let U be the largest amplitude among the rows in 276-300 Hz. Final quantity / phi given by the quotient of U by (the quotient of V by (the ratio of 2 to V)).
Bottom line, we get 0.28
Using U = 7.462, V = 7.312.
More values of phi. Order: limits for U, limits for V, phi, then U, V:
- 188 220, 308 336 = 0.32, 7.438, 6.827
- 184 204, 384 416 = 0.36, 7.404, 6.414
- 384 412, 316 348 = 0.28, 6.414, 6.783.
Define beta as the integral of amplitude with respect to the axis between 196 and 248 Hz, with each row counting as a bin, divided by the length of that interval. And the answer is 7.1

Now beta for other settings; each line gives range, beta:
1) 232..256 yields 7.4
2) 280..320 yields 7.0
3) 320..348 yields 6.5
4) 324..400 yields 6.4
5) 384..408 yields 6.1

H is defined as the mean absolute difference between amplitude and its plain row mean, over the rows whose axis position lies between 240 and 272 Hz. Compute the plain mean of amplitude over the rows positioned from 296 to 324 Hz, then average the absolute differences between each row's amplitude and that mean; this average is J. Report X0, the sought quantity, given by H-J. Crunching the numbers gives -0.022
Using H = 0.238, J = 0.26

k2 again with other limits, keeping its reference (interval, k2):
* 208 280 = 258.0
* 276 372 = 298.0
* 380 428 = 382.0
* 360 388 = 382.0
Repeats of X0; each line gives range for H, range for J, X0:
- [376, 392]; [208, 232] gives 0.017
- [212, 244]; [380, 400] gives -0.005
